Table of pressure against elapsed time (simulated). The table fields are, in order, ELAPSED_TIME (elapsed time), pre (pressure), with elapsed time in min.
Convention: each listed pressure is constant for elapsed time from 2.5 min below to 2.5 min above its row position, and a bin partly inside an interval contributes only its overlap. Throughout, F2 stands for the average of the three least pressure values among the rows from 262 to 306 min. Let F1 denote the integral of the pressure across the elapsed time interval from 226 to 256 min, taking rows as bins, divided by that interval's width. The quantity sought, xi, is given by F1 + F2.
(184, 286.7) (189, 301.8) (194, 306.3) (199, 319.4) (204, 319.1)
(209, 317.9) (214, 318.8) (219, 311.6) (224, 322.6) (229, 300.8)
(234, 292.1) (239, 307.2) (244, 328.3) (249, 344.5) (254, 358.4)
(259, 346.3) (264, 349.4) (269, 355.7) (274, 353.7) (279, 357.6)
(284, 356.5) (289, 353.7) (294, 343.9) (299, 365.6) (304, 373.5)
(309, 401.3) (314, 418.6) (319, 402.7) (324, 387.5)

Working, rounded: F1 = 321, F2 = 349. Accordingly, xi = 670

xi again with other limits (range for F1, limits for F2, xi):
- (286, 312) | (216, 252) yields 668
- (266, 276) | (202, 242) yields 655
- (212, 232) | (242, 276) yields 652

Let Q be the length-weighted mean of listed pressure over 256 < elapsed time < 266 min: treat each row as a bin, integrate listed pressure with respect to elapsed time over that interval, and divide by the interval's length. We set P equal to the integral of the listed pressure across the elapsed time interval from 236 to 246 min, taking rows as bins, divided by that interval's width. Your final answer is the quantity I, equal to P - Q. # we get -32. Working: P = 316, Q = 348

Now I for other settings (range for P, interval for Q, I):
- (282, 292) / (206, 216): 36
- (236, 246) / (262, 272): -37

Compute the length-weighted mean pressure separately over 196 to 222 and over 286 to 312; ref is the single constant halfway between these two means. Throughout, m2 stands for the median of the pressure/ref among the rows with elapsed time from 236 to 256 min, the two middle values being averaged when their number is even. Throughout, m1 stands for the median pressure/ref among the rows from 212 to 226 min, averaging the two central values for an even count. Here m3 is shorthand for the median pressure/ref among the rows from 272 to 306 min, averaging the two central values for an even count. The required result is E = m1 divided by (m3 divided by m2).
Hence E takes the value 0.88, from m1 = 0.93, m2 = 0.98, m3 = 1.04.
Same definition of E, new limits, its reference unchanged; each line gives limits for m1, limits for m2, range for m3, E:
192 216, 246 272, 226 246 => 1.07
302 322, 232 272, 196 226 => 1.27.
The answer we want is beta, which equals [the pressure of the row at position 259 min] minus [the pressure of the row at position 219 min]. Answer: 35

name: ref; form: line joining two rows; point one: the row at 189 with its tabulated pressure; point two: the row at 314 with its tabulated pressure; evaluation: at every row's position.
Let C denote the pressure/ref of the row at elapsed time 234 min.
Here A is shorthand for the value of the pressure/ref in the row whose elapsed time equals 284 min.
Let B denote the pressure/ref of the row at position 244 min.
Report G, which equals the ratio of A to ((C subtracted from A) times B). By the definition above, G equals 16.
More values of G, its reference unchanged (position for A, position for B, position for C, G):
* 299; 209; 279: -40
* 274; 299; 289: 31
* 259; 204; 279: 57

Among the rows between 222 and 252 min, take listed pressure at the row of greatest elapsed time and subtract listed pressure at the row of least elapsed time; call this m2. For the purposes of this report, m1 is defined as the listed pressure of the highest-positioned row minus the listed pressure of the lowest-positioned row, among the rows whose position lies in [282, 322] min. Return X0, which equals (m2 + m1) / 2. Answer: 34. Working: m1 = 46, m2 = 22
